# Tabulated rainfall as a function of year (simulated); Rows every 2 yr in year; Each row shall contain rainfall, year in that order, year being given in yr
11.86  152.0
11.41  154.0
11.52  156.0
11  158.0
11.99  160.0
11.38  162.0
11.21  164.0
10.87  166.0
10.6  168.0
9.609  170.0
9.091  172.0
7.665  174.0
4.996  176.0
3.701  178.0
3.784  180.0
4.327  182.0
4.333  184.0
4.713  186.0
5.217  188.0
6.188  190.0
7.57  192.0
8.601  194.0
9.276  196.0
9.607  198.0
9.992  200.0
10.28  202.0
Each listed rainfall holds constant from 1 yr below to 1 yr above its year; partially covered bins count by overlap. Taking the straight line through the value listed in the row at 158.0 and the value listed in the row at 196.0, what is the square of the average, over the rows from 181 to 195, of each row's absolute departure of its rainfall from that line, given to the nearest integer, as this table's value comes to 14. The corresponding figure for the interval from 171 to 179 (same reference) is 15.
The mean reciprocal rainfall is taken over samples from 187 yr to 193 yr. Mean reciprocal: 0.16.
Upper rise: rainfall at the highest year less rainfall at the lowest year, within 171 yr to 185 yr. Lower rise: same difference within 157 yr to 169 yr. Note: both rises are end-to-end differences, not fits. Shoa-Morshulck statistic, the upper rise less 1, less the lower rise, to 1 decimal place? -5.4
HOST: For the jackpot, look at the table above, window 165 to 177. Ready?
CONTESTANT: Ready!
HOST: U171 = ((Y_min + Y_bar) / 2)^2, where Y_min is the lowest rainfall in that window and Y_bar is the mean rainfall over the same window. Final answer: 48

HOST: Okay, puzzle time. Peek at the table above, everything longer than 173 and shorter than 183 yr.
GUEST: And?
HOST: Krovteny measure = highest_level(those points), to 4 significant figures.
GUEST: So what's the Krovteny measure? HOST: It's 7.665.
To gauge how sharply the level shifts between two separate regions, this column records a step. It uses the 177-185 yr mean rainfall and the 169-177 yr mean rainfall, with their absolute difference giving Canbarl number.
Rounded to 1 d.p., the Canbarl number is 3.8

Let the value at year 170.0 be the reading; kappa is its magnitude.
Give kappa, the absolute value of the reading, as 9.6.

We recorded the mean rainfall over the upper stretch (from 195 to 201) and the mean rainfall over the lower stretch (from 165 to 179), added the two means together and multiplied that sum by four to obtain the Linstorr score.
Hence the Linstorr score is 71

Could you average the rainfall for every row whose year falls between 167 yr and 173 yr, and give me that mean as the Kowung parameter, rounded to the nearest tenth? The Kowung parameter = 9.8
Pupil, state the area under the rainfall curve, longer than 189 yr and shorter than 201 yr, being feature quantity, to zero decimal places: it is 102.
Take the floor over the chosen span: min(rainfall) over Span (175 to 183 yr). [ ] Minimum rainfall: 3.701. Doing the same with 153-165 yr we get 11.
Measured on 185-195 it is 4.713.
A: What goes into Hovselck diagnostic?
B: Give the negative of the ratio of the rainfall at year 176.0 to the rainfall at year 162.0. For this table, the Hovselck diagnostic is -0.44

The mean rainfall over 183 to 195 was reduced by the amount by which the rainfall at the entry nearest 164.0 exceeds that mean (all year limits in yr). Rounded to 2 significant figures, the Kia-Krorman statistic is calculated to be 1.0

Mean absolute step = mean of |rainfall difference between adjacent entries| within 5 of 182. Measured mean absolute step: 0.25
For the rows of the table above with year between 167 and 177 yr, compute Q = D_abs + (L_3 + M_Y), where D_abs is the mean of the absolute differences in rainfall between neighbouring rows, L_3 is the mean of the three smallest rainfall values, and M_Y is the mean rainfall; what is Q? 17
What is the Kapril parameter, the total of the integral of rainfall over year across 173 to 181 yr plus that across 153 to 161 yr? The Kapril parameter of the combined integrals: 132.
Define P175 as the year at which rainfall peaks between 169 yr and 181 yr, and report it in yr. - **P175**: 170.0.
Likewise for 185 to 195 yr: 194.0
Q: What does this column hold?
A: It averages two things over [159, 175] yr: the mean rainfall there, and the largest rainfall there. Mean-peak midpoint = 11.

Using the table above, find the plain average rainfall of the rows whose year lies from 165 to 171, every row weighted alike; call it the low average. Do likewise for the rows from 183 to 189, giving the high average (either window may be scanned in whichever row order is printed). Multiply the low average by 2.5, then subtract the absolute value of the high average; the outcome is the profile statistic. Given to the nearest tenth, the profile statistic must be 21.1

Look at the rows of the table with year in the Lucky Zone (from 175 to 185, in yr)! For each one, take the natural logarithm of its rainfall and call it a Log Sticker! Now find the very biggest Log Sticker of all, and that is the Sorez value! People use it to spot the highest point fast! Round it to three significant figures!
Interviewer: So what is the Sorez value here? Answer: 1.61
